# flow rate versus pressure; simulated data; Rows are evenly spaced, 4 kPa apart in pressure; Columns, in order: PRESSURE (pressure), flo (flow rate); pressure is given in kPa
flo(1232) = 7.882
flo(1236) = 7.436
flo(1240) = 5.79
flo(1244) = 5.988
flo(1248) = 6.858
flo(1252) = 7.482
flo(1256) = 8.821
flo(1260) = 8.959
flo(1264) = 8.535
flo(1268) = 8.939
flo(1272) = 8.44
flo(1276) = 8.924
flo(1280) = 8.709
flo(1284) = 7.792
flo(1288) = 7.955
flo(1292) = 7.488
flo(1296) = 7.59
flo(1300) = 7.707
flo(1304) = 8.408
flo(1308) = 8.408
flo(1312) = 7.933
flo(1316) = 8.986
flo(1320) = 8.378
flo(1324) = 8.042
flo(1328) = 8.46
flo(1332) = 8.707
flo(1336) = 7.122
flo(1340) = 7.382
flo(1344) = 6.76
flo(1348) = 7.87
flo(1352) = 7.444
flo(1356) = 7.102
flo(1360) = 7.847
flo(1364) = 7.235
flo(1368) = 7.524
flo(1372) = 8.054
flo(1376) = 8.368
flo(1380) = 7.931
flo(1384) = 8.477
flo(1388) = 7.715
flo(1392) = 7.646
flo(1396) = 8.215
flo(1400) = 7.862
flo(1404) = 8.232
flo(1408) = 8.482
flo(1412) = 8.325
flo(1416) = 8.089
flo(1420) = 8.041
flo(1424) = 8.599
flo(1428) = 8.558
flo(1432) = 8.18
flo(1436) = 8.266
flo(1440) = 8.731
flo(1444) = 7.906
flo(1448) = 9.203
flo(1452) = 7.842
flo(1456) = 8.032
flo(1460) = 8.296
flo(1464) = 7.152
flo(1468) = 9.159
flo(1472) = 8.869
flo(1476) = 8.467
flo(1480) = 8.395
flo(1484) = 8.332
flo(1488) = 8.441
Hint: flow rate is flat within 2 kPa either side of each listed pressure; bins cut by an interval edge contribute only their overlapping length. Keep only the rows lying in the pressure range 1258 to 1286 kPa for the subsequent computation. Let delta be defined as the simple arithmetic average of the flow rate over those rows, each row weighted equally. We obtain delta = 8.6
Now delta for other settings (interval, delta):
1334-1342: 7.3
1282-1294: 7.7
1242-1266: 7.8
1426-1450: 8.5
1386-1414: 8.1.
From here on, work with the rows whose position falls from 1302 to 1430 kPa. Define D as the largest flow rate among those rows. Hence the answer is 8.986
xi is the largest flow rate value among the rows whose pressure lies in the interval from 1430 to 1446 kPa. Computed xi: 8.731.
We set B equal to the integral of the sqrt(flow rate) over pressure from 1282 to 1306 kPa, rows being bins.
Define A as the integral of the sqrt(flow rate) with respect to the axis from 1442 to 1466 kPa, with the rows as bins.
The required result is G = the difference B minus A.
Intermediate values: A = 68.1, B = 67.1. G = -1.0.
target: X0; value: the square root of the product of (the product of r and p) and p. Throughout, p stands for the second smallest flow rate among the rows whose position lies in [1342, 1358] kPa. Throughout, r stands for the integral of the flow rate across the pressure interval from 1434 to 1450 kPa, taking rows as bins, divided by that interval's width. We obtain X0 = 20.7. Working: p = 7.102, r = 8.53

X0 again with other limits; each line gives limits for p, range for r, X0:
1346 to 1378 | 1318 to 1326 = 20.7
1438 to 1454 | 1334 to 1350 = 21.3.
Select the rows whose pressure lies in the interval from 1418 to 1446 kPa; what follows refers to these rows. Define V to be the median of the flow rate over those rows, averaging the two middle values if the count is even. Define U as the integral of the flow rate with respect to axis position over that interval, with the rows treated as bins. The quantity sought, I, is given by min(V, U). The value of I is 8.3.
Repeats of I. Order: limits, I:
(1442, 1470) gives 8.0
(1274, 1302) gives 7.8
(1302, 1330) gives 8.4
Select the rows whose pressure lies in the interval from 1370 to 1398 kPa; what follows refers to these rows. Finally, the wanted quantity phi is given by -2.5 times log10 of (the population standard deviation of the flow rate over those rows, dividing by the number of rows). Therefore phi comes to 1.33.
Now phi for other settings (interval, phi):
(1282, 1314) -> 1.23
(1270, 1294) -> 0.73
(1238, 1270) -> -0.24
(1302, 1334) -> 1.26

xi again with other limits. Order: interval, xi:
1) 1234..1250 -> 7.436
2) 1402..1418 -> 8.482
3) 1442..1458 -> 9.203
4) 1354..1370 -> 7.847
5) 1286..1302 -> 7.955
